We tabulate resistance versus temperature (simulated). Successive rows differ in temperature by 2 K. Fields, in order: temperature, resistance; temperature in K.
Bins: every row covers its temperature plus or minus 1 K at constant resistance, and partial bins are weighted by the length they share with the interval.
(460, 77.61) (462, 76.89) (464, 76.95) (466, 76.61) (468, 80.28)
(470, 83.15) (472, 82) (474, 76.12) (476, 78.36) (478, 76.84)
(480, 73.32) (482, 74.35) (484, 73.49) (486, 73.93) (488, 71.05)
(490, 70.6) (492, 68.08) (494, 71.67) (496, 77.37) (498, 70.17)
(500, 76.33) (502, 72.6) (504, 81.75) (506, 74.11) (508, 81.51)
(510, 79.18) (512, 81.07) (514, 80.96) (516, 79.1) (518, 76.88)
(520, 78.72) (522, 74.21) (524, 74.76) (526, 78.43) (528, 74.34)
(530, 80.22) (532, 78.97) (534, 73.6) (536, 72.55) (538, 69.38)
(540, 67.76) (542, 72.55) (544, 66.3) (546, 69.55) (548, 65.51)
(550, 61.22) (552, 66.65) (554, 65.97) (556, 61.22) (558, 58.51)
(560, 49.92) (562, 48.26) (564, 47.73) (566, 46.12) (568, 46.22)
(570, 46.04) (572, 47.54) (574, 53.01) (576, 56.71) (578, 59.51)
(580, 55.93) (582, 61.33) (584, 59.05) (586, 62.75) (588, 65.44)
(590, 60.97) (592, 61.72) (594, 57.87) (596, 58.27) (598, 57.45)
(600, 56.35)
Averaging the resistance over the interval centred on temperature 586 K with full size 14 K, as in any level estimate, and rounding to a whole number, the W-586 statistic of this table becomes 61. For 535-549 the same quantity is 69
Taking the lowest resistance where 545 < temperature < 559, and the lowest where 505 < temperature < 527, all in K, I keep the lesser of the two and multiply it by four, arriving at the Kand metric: 234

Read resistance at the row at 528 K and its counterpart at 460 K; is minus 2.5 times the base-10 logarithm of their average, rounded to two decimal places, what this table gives -4.70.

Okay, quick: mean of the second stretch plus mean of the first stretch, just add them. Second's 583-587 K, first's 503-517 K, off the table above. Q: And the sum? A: 141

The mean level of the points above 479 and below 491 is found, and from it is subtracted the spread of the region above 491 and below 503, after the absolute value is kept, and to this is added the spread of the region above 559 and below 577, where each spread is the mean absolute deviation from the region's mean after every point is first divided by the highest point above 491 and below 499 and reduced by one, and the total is 72.8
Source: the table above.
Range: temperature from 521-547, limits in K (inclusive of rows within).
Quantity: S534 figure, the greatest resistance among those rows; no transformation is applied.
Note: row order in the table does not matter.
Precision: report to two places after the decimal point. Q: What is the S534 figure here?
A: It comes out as 80.22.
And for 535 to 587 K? 72.55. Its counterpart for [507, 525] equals 81.51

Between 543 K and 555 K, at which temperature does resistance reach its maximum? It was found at 546 K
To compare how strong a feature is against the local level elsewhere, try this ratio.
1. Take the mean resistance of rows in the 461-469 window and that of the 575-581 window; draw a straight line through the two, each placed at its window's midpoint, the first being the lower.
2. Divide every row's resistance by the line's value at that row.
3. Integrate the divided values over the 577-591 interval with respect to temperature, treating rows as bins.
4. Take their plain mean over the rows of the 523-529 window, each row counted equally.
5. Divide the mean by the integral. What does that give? 0.075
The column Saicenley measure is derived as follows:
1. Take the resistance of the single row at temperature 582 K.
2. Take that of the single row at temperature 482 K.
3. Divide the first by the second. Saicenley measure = 0.82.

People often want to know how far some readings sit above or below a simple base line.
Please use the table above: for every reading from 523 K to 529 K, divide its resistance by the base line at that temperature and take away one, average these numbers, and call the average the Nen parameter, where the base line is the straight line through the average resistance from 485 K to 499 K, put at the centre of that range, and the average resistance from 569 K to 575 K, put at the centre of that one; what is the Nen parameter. 0.222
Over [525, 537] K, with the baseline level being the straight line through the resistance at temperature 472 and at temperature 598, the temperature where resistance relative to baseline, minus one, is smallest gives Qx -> 536 K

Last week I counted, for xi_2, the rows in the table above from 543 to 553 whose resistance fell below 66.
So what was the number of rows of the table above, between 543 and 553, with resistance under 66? 2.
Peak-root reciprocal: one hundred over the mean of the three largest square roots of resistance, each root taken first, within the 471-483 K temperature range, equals 11.2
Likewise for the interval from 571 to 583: 13.0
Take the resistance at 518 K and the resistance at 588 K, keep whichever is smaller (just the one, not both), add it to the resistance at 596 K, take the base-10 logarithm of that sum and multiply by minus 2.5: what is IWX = -5.23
